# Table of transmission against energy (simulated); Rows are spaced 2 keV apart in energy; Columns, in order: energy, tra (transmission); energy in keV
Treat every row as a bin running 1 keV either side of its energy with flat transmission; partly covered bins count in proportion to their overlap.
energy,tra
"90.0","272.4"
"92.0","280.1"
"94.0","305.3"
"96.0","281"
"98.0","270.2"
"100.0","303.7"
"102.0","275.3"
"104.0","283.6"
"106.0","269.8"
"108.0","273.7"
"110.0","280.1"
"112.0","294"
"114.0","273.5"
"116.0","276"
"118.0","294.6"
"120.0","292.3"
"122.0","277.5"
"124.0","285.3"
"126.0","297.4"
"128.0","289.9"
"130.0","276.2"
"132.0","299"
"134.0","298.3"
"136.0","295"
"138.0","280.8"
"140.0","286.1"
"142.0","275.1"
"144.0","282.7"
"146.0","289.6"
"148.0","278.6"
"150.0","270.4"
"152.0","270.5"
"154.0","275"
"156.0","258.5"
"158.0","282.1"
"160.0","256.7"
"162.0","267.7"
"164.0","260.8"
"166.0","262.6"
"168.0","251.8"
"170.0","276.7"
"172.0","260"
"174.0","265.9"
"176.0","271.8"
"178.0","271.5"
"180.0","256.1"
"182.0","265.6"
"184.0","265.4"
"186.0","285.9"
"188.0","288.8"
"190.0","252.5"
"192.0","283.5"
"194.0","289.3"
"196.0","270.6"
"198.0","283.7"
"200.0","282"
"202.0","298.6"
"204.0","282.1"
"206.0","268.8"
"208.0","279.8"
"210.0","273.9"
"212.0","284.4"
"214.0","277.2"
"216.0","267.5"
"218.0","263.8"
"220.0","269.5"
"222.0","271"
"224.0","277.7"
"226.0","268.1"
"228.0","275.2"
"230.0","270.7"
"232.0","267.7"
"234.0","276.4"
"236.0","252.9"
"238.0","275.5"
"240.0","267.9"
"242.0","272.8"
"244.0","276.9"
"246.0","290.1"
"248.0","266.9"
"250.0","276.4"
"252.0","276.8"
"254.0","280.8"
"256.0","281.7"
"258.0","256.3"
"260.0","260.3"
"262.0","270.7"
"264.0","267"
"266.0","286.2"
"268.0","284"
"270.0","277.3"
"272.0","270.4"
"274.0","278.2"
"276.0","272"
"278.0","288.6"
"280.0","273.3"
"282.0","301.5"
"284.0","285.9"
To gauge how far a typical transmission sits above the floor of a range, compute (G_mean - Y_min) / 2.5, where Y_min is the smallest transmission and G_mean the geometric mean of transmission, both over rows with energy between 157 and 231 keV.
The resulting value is 8.2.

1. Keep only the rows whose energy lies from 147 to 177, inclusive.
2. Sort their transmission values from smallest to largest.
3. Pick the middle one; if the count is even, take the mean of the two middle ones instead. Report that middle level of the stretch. 268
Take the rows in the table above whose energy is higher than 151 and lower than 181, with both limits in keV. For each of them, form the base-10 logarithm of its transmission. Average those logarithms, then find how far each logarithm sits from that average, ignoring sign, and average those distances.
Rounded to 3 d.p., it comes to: 0.012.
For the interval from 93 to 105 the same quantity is 0.018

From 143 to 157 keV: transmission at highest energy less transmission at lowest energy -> -24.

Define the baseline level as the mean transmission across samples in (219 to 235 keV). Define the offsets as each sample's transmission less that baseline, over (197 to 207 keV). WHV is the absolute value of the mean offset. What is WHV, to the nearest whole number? 11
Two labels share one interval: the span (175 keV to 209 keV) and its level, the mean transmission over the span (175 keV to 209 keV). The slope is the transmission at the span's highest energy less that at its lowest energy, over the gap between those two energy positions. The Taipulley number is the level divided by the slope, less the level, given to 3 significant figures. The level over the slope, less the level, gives 829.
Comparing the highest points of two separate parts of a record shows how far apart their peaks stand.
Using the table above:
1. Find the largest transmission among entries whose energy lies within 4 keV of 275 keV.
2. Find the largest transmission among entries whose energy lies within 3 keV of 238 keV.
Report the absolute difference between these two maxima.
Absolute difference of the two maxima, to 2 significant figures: 13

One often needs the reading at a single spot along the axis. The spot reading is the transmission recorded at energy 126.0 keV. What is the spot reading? 297.4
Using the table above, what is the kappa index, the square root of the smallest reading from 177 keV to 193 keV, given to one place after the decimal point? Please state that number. 15.9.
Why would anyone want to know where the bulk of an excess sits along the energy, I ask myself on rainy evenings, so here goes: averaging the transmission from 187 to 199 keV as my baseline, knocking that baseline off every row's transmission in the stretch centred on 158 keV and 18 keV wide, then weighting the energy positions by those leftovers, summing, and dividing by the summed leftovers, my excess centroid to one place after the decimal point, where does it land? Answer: 159.6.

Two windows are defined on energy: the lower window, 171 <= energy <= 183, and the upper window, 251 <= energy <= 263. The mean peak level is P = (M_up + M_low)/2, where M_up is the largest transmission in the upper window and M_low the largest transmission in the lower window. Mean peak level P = 277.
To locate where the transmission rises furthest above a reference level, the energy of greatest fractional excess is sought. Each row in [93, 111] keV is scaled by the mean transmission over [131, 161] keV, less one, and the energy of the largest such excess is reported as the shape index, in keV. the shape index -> 94.0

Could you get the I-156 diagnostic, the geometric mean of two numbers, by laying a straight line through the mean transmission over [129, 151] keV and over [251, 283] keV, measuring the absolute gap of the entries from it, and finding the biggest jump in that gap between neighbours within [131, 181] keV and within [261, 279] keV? 15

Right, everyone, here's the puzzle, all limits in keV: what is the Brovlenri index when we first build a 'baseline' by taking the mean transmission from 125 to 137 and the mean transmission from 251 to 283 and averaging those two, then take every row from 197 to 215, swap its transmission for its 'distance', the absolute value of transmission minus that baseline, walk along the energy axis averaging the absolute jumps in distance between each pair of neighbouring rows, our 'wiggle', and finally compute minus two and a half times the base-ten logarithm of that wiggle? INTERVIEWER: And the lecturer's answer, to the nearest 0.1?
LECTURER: -2.4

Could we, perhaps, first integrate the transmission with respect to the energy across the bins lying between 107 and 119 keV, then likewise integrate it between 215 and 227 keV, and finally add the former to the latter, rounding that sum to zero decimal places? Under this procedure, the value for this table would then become 6619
